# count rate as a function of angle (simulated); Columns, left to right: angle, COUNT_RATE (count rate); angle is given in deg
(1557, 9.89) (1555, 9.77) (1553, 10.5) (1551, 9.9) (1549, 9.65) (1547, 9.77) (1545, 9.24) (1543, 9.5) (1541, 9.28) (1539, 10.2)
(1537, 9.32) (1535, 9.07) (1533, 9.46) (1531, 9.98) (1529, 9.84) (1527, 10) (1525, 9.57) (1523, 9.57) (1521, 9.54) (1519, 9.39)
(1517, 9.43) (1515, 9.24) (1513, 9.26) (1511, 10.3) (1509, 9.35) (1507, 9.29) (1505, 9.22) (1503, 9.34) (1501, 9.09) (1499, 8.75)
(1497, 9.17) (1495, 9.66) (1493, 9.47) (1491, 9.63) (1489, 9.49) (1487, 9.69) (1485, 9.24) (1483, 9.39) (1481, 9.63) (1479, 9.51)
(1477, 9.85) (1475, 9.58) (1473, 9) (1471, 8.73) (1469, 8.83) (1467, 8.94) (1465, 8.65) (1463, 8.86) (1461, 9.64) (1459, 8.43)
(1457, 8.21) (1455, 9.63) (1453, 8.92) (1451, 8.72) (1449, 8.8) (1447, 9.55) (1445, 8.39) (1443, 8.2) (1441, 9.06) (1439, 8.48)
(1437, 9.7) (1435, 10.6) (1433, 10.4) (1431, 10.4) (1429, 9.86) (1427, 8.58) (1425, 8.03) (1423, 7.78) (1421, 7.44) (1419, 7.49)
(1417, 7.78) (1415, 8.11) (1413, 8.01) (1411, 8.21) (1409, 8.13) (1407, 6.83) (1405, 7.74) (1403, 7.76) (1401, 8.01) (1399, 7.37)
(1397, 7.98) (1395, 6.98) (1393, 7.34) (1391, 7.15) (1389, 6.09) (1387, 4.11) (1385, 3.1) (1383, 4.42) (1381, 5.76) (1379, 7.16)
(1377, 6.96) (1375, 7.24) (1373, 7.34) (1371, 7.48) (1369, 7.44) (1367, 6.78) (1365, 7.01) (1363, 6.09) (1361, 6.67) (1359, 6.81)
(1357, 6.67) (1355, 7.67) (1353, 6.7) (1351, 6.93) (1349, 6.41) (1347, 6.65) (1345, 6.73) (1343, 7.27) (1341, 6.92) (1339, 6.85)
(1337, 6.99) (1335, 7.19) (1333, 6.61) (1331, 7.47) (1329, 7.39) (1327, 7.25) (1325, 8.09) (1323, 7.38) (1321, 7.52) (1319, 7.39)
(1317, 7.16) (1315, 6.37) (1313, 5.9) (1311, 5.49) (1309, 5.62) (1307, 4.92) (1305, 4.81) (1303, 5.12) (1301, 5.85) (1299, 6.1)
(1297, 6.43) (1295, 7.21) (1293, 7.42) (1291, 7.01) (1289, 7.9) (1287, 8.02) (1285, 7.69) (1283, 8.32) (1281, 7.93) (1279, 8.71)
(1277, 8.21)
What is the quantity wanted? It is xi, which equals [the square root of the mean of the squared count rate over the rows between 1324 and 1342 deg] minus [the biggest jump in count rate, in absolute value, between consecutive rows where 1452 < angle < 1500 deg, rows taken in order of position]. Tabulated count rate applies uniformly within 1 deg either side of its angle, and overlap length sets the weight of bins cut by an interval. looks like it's 5.8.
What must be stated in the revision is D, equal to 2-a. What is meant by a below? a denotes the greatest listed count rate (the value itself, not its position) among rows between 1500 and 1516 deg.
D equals -8.3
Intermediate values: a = 10.3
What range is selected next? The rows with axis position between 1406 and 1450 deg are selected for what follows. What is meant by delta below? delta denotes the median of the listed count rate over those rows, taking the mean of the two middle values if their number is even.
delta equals 8.30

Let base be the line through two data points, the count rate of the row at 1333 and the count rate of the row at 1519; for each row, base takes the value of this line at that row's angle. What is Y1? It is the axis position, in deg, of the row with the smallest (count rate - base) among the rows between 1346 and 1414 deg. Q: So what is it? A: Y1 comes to 1385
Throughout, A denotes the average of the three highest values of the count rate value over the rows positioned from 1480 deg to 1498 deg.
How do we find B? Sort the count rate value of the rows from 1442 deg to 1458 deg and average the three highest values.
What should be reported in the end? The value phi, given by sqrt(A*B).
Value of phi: 9.51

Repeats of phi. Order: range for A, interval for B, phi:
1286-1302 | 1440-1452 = 8.43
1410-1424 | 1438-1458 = 8.74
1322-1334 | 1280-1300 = 7.87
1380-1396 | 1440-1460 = 8.21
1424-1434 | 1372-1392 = 8.61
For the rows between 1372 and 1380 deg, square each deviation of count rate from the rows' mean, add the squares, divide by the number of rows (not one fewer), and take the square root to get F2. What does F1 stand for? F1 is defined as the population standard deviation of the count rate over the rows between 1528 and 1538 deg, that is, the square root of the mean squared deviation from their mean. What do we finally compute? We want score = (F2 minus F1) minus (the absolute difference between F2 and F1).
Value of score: -0.4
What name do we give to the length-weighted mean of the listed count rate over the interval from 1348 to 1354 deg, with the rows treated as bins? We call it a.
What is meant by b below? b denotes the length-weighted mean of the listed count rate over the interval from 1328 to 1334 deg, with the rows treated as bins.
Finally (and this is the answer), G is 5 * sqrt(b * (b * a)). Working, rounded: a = 6.7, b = 7.2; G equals 92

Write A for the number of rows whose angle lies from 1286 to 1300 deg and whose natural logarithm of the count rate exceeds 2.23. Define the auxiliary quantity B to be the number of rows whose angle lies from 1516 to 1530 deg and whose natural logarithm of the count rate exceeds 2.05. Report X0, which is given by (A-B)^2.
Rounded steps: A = 0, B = 7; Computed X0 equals 49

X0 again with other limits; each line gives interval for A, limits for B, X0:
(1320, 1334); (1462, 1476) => 49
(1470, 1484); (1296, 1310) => 25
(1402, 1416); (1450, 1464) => 49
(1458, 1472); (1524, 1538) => 36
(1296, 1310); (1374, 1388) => 0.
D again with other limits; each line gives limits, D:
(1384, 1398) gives -6.0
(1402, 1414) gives -6.2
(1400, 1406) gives -6.0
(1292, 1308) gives -5.4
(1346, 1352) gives -4.9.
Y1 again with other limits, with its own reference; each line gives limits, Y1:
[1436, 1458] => 1457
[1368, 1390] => 1385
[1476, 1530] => 1499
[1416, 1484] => 1421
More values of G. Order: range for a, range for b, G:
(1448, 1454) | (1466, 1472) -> 131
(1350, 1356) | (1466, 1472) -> 118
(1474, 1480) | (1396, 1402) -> 121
